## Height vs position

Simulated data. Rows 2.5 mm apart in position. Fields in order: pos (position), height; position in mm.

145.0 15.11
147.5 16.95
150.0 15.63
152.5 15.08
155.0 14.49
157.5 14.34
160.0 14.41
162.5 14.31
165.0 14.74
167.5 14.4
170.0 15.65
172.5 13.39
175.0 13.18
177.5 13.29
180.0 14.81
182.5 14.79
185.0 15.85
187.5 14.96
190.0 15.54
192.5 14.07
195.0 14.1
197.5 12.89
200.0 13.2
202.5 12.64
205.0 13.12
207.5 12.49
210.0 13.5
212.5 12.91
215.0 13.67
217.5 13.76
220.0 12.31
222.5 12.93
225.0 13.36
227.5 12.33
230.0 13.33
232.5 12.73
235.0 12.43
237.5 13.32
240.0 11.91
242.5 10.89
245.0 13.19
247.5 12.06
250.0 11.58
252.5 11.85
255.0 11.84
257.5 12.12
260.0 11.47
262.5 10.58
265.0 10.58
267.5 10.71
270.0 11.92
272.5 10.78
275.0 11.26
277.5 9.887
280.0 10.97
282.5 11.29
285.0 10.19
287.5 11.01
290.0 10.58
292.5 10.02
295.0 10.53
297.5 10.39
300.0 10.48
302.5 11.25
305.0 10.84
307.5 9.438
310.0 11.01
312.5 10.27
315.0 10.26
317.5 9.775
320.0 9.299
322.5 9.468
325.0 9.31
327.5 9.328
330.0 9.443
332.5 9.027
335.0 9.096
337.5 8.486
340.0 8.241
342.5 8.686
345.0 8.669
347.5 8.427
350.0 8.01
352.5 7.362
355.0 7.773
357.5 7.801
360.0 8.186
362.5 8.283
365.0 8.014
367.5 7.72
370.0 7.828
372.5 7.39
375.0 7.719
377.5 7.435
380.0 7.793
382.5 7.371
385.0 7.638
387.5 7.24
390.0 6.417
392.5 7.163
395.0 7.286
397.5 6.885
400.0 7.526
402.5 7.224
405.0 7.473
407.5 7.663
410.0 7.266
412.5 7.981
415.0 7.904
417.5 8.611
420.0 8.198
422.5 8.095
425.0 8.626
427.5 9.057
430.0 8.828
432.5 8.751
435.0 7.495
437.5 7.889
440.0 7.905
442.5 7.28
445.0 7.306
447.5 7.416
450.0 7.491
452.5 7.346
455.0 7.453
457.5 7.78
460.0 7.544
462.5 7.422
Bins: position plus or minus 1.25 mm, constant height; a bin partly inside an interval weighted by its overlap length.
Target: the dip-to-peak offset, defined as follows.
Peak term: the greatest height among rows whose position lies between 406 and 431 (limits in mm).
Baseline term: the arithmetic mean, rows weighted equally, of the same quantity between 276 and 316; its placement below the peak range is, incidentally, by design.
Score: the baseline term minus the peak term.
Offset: 1.5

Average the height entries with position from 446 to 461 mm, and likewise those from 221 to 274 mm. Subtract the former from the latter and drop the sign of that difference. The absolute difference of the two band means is 4.5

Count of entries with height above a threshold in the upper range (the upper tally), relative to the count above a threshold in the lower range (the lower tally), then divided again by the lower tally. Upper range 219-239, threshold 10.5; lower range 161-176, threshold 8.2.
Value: 0.22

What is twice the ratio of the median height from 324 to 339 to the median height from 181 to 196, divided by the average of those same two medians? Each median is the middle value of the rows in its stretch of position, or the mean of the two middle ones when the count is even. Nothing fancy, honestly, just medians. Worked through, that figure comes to 0.10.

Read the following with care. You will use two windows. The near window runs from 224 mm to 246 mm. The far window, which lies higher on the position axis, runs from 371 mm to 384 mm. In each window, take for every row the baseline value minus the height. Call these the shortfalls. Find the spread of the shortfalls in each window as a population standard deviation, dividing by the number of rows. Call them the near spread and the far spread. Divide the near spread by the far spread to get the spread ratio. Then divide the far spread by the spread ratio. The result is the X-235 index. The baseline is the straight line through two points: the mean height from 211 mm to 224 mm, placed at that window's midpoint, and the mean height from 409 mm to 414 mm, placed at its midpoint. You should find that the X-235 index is 0.1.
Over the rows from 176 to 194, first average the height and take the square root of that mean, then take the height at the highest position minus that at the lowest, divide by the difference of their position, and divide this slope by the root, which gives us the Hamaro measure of 0.014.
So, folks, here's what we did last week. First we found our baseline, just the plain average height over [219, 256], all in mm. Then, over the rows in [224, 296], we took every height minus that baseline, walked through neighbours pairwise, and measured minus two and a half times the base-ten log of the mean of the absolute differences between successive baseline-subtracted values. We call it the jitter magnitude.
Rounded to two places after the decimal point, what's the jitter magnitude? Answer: 0.29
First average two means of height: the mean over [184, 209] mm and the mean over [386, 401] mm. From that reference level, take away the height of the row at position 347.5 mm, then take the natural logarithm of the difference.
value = 0.72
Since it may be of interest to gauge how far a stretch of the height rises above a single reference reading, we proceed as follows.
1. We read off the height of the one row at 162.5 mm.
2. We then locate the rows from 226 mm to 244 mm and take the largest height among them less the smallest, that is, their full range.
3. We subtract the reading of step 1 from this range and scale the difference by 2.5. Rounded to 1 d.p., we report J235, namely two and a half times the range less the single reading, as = -29.7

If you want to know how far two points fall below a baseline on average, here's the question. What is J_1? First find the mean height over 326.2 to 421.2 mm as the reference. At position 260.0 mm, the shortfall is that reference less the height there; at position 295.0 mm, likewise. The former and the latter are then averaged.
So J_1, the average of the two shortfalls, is -3.1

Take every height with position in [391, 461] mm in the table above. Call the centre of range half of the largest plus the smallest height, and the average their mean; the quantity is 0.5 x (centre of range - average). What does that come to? 0.10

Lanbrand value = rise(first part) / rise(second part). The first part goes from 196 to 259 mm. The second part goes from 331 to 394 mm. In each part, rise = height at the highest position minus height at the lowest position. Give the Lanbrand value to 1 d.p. 0.4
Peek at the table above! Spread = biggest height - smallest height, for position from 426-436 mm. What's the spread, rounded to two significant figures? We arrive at 1.6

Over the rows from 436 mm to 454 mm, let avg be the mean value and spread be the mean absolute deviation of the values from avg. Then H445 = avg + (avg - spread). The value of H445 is 15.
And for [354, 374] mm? 16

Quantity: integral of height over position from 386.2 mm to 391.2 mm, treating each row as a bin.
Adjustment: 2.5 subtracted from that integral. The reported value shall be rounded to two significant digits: 32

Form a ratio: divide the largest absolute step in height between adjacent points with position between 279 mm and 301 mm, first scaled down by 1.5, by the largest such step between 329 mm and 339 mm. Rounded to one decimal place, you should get 1.2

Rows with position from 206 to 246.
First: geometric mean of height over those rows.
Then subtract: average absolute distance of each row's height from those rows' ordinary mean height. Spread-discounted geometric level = 12.2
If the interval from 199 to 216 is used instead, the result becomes 12.7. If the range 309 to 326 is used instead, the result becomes 9.4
